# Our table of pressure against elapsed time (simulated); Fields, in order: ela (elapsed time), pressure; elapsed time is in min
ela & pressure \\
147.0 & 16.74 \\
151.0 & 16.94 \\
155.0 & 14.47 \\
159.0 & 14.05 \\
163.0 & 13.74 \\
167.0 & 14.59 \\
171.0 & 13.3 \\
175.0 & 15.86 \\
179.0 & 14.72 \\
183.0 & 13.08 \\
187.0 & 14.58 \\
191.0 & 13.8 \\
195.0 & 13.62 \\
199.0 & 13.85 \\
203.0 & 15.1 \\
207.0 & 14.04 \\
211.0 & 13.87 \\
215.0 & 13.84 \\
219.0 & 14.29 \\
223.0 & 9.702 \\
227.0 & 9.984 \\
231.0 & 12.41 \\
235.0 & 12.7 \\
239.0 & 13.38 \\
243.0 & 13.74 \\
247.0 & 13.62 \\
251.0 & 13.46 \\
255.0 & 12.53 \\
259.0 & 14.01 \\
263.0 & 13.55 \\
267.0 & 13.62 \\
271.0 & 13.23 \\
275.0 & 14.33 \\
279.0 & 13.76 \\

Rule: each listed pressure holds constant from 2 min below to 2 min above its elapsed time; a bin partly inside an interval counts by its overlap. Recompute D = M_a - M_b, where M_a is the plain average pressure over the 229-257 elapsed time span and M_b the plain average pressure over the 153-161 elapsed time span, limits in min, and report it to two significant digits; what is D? -1.1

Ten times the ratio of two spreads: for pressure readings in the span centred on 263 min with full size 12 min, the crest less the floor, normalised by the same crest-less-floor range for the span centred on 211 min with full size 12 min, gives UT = 23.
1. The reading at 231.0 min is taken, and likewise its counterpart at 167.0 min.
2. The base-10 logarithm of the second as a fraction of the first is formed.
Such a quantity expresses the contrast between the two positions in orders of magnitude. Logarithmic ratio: 0.070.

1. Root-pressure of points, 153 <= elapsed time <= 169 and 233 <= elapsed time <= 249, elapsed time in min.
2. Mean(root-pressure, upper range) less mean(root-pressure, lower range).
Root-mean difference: -0.11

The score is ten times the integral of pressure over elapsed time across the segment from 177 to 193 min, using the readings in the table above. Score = 2247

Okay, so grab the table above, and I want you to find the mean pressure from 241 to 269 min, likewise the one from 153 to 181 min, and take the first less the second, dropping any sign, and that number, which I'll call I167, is 0.9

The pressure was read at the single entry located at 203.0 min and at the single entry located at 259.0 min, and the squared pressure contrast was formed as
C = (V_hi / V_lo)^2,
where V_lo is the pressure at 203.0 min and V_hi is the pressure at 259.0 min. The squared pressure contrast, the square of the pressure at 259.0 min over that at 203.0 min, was 0.86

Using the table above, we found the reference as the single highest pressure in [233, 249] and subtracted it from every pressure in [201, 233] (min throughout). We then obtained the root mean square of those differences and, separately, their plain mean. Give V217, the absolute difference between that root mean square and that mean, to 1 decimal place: 2.9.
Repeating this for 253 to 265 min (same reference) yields 1.1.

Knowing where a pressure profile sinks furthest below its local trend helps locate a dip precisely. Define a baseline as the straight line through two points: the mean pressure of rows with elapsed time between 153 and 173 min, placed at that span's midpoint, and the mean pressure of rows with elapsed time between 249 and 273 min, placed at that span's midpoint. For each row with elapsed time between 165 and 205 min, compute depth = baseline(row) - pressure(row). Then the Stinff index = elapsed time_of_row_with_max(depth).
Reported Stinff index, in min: 183.0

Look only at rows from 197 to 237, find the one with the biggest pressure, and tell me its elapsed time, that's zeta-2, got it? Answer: 203.0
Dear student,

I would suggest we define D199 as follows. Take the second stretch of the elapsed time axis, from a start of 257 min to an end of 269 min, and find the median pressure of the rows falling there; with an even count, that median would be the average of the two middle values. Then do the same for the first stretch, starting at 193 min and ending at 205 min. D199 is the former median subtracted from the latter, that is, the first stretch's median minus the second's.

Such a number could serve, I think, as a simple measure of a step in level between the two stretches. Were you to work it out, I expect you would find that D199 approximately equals 0.23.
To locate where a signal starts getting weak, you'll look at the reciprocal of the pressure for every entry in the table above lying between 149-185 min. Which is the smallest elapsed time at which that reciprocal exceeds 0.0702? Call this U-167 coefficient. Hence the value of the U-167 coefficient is 159.0 min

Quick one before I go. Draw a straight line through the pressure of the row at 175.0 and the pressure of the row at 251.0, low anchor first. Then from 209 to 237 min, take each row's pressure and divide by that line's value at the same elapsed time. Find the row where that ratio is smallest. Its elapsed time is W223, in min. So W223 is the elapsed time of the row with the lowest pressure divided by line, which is 223.0 min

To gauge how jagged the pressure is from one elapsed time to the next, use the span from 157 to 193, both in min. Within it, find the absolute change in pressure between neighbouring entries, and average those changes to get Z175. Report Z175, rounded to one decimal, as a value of 1.3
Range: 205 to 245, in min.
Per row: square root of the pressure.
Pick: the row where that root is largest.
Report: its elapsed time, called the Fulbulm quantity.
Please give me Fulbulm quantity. 219.0 min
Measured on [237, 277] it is 275.0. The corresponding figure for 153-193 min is 175.0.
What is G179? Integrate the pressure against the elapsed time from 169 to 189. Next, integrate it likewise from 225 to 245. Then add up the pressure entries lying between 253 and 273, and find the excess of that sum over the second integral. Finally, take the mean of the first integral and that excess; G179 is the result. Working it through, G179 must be 52.1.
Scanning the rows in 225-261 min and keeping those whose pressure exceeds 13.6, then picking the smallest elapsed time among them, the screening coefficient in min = 243.0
